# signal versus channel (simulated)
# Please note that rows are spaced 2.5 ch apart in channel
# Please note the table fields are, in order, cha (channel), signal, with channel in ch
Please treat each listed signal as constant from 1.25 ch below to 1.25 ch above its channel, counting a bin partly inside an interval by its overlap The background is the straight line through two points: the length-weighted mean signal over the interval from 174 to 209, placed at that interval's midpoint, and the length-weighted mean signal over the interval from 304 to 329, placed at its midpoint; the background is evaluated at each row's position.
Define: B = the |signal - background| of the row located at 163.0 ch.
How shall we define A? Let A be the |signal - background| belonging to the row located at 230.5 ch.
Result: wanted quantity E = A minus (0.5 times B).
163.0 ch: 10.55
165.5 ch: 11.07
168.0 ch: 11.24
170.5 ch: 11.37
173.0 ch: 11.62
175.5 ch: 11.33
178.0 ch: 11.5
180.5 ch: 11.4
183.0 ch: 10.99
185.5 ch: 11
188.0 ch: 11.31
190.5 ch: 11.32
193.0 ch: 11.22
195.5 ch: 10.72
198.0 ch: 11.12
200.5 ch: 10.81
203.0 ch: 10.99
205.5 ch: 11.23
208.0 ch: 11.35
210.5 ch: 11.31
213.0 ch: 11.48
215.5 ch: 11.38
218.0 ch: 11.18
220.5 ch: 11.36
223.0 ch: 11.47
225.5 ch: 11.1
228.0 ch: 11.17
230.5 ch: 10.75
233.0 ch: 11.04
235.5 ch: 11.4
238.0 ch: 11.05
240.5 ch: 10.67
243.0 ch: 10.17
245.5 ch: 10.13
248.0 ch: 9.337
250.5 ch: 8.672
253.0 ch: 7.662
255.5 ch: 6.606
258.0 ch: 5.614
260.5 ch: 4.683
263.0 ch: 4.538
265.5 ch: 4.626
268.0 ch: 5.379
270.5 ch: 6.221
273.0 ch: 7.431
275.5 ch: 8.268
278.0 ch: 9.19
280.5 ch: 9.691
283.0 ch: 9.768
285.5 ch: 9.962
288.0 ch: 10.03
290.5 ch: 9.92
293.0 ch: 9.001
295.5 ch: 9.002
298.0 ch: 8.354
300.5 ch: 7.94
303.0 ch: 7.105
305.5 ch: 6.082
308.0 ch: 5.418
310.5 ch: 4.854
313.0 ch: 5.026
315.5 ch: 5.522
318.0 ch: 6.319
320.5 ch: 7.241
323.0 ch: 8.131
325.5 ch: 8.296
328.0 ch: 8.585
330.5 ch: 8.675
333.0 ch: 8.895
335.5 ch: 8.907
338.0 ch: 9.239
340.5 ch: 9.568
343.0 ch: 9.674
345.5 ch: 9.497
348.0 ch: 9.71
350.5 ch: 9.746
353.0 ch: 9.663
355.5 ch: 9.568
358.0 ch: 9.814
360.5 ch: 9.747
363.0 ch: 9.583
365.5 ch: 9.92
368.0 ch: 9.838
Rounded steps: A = 1.03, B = 2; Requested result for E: 0.2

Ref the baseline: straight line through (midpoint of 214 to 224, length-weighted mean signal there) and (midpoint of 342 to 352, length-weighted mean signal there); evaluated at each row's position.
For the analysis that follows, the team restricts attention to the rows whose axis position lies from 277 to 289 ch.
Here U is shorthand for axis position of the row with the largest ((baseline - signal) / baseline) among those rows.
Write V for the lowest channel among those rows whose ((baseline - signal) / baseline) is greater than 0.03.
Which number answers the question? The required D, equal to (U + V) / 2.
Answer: 278.0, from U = 278.0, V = 278.0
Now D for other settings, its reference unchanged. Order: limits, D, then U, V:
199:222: 200.5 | 200.5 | 200.5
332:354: 333.0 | 333.0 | 333.0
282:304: 293.0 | 303.0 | 283.0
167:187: 175.5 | 183.0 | 168.0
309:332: 310.5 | 310.5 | 310.5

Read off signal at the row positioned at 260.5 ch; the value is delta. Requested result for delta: 4.683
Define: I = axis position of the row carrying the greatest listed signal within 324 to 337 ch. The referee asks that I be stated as 335.5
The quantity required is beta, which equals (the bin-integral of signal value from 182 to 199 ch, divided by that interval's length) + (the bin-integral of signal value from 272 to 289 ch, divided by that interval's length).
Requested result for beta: 20.30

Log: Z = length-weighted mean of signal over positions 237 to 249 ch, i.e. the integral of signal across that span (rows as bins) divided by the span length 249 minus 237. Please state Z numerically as 10.3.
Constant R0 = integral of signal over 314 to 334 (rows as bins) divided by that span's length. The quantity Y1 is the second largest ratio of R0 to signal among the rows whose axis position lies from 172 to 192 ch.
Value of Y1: 0.70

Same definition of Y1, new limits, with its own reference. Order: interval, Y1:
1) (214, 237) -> 0.69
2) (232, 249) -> 0.76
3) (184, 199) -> 0.70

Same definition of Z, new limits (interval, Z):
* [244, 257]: 8.5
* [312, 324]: 6.4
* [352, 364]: 9.7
